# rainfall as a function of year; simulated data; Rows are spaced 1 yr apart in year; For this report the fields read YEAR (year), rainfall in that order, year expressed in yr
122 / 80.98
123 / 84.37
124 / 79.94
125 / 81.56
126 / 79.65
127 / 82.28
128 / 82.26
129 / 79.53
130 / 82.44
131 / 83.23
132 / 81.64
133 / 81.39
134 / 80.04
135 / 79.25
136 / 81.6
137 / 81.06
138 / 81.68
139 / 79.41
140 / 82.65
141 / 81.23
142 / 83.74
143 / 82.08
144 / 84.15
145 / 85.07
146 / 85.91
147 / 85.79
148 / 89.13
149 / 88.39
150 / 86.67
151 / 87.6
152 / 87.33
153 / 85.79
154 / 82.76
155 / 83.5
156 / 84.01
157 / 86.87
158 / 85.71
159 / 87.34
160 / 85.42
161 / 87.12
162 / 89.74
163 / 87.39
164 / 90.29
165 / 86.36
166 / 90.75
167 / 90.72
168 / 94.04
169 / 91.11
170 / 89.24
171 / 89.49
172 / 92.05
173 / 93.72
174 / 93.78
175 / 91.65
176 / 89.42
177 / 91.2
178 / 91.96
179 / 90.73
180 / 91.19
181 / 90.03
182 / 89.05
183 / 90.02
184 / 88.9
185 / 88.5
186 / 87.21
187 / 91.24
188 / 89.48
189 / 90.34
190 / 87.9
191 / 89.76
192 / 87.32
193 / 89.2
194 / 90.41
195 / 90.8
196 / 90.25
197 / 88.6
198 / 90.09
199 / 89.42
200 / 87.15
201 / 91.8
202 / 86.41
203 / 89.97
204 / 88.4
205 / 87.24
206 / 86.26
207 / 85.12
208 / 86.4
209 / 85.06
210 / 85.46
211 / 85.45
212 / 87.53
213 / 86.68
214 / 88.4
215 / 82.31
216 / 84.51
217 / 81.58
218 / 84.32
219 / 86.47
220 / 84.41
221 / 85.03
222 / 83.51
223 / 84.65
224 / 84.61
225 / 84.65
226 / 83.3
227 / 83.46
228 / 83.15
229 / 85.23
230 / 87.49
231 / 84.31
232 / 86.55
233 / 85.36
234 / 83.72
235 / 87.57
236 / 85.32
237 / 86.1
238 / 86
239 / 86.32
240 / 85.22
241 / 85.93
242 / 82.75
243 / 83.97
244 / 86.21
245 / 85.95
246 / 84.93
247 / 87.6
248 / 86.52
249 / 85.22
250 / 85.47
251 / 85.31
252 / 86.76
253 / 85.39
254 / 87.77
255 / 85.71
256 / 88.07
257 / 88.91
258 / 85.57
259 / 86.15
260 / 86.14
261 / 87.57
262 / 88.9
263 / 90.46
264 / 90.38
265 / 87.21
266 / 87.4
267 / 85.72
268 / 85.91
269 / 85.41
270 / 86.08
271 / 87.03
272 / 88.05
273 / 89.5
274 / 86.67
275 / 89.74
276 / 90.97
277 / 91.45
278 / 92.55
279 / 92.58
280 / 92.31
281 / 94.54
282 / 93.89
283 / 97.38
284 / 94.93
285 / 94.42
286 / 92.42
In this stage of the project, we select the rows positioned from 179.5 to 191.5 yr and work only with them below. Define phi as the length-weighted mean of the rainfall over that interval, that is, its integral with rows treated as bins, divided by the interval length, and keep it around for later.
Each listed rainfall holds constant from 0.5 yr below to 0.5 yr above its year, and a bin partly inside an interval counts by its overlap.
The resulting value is 89.5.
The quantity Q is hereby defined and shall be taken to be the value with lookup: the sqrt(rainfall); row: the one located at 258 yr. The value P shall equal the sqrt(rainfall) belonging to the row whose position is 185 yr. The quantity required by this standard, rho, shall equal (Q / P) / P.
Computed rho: 0.1045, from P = 9.41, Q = 9.25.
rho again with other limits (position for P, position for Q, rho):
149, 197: 0.1065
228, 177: 0.1149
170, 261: 0.1049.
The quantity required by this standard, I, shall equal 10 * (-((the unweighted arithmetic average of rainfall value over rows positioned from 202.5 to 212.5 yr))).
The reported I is -867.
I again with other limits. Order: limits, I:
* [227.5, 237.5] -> -855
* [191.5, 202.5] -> -892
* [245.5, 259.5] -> -864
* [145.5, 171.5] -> -876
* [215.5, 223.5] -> -843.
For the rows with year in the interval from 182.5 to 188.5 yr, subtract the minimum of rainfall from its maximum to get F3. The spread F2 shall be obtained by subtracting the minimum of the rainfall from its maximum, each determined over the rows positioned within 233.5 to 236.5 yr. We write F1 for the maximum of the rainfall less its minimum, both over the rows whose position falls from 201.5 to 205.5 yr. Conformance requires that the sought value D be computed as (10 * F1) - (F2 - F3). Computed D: 35.8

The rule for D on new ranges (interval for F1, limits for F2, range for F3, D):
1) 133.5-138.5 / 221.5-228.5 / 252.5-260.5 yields 26.3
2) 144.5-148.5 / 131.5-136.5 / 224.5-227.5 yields 39.6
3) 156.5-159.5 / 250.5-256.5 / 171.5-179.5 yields 17.9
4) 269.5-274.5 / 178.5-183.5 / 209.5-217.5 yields 38.9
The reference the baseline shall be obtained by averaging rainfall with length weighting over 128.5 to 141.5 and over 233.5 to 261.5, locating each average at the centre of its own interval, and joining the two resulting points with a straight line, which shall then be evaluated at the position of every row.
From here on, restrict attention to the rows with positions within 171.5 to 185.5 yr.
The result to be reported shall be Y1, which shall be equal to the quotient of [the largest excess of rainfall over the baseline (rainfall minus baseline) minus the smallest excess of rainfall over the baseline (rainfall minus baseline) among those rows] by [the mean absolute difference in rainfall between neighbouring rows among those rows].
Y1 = 5.0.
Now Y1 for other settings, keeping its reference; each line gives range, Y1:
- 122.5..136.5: 3.1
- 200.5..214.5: 4.3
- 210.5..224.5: 3.5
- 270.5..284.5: 6.6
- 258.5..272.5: 5.4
